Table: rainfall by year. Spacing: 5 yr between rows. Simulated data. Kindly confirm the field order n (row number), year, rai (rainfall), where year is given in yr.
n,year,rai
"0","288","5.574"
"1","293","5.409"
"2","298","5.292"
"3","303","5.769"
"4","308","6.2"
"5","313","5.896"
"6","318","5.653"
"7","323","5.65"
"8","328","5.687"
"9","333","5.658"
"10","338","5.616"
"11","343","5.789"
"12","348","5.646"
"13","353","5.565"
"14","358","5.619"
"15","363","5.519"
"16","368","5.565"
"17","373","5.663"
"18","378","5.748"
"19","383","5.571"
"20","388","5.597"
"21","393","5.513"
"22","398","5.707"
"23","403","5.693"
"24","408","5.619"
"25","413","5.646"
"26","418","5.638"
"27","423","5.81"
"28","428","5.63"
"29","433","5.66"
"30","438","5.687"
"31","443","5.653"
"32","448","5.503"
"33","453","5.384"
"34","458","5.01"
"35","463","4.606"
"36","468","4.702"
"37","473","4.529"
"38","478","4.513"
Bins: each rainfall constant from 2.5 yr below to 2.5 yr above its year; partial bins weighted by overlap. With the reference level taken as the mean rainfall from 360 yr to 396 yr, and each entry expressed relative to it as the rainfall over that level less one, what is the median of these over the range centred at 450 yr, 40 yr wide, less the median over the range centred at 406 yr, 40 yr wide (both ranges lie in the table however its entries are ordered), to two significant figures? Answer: -0.035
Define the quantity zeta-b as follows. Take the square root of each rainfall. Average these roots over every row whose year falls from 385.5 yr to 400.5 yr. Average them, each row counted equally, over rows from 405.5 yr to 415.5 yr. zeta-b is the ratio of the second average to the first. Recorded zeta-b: 1.00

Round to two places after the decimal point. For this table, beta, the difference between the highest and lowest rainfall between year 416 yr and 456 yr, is 0.43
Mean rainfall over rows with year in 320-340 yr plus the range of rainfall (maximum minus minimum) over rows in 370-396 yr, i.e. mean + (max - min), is 5.89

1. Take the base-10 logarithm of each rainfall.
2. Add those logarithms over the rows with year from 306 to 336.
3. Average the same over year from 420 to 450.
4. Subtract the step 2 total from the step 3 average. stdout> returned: -3.8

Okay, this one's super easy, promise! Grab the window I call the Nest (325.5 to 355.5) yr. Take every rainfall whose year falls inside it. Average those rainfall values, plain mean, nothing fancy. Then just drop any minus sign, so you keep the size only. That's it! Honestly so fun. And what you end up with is 5.66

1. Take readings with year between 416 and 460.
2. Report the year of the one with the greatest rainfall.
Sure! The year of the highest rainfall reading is 423 yr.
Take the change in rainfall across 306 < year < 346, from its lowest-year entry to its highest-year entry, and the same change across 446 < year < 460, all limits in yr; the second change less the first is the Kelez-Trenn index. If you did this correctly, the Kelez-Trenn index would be -0.1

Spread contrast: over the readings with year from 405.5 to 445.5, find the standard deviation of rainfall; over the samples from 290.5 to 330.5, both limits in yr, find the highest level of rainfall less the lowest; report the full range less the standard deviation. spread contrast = 0.85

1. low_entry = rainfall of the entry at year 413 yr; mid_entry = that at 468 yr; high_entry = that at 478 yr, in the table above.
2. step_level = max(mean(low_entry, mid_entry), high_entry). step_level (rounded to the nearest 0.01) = 5.17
